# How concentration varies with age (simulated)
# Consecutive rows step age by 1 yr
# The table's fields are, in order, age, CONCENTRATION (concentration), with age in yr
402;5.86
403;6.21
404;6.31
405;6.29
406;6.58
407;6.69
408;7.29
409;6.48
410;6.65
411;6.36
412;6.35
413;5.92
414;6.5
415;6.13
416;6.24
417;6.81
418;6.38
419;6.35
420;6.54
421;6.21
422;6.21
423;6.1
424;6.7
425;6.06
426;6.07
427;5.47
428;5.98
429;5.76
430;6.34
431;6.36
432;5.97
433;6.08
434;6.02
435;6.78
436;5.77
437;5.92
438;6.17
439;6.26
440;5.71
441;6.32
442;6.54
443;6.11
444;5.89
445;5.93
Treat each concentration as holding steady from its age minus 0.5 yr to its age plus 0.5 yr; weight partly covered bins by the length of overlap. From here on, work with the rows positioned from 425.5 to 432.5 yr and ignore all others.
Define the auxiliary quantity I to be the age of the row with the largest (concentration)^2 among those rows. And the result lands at 431 yr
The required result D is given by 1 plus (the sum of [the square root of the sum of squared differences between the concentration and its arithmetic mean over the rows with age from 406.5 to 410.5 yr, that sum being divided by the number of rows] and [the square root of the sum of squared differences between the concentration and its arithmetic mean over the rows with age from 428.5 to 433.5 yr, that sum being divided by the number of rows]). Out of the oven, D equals 1.53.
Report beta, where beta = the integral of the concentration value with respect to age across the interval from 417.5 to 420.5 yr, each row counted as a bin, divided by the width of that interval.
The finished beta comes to 6.42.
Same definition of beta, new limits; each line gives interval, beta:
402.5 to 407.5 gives 6.42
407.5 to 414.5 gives 6.51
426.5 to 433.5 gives 5.99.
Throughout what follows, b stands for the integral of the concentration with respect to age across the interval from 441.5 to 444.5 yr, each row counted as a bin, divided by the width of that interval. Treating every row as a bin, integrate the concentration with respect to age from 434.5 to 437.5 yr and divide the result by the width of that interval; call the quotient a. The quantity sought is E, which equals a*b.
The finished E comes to 38.0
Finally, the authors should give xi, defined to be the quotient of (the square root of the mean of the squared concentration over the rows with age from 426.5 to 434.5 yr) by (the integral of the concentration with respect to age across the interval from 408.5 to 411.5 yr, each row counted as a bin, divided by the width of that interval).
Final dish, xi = 0.92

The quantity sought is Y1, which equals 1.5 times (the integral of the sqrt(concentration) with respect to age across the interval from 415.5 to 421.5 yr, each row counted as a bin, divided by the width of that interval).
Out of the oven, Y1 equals 3.80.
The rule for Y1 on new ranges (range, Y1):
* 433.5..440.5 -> 3.70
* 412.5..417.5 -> 3.77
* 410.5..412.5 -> 3.78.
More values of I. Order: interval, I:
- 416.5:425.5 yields 417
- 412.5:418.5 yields 417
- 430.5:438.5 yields 435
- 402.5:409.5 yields 408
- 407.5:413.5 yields 408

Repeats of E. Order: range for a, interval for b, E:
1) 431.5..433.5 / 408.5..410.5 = 39.6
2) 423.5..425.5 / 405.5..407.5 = 42.3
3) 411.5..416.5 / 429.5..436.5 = 38.5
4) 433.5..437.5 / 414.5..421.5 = 39.1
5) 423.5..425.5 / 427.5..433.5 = 38.8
